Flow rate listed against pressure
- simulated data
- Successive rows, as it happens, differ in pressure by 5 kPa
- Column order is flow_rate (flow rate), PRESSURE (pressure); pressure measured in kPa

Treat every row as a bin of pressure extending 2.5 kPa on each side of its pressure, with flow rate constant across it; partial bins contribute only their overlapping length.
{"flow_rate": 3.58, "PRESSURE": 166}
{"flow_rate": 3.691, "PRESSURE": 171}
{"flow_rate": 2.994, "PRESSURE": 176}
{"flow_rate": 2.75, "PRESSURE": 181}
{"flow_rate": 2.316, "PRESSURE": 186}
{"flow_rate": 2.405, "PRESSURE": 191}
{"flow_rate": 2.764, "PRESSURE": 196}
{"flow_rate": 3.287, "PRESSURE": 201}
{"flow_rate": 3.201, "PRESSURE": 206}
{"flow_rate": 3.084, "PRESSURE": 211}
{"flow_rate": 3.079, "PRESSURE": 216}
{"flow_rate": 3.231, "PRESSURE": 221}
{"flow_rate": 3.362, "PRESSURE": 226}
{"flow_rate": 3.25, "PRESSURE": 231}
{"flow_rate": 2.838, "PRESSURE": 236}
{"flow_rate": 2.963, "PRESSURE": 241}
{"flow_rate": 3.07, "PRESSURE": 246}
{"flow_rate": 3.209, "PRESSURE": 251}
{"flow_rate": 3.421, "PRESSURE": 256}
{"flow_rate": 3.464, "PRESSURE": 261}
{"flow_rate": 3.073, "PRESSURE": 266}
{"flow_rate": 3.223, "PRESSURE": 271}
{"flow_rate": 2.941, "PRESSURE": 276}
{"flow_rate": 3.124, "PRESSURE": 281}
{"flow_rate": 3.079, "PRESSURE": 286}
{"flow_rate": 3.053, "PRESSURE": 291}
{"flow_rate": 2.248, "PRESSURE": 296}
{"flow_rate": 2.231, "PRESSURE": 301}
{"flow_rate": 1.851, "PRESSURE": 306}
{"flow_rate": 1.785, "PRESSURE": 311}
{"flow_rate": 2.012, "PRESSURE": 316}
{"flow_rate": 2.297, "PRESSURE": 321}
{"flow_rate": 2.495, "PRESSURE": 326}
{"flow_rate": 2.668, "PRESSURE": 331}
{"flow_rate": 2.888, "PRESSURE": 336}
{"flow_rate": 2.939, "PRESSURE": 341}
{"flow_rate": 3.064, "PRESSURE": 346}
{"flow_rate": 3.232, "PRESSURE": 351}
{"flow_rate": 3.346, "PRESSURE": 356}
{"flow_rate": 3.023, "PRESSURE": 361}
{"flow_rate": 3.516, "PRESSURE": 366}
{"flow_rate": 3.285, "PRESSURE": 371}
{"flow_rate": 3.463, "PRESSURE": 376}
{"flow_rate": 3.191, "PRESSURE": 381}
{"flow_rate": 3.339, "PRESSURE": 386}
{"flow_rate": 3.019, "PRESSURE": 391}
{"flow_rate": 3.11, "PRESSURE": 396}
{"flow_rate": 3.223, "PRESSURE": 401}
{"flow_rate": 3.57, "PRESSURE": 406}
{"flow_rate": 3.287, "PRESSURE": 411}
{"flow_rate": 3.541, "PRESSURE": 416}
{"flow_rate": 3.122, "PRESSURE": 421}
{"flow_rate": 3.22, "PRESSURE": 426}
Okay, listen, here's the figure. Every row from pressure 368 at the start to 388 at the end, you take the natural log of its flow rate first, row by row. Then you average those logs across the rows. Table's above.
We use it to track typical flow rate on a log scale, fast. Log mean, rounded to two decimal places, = 1.20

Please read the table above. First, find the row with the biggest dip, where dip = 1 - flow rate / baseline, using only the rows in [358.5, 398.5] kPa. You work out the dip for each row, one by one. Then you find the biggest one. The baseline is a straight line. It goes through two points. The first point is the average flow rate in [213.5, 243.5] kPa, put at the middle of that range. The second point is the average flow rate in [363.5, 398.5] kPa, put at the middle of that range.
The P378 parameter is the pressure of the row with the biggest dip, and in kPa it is 391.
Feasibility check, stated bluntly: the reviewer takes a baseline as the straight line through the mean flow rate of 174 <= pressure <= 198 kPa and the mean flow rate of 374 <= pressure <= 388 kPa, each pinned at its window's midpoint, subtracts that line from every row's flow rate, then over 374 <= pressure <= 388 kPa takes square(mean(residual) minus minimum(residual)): 0.02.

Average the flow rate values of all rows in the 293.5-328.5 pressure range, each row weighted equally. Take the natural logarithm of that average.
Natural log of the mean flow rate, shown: 0.76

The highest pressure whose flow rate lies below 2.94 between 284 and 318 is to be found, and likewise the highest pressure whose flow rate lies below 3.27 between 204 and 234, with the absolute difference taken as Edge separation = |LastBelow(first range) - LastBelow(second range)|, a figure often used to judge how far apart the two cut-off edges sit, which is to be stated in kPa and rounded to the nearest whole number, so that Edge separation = 85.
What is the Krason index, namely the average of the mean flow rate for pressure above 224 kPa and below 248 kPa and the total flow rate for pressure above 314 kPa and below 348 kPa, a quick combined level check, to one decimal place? 10.7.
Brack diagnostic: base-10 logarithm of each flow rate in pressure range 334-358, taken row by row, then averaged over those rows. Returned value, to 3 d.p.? 0.490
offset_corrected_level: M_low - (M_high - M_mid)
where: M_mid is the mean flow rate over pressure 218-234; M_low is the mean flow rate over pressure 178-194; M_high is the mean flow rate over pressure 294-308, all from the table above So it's 3.66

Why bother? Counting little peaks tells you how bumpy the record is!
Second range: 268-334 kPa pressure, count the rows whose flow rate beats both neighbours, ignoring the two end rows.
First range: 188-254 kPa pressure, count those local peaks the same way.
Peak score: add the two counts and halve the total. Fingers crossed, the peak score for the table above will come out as 1.50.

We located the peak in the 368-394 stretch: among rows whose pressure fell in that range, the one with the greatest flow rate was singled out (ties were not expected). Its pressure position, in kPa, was 376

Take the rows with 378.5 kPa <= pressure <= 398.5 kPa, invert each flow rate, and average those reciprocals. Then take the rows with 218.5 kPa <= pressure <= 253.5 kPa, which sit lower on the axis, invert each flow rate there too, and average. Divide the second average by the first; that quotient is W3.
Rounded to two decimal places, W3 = 1.01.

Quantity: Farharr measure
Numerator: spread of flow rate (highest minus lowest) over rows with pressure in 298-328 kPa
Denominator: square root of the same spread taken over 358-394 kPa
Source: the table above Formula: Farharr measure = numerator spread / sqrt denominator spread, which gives 1.0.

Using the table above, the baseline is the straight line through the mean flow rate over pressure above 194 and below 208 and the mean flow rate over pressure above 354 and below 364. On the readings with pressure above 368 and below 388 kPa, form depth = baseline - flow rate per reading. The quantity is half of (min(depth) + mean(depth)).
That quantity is -0.19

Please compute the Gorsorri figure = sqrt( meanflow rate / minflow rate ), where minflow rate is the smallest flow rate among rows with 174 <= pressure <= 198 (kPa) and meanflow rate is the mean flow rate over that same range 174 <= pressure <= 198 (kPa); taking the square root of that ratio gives 1.07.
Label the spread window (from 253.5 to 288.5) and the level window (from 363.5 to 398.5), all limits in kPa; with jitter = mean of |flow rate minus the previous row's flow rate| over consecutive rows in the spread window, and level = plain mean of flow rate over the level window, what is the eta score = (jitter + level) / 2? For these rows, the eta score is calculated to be 1.73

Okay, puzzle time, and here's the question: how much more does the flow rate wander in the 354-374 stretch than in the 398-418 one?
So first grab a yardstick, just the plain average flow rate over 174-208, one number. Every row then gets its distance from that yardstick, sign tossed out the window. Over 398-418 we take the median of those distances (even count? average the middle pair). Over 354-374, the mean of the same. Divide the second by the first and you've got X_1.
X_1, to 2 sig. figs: 0.80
